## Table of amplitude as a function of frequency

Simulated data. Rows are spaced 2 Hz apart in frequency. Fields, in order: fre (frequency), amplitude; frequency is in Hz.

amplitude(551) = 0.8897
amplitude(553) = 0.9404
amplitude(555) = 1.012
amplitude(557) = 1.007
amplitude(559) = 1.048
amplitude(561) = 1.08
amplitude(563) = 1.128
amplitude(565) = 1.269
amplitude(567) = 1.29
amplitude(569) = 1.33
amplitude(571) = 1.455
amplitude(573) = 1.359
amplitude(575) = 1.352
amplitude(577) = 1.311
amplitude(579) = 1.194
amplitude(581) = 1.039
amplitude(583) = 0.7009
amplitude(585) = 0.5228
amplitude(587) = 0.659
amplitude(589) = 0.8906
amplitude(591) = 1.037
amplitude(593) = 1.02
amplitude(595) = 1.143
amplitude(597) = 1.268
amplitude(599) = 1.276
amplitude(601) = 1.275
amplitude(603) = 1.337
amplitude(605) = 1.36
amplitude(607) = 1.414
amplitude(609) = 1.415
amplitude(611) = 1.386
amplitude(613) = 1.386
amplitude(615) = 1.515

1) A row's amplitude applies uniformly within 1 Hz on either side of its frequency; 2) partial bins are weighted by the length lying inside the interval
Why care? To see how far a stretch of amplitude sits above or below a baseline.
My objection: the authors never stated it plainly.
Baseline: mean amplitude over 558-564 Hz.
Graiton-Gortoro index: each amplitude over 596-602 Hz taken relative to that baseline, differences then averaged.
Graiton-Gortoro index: 0.19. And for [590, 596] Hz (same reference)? -0.02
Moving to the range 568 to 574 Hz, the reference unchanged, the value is 0.30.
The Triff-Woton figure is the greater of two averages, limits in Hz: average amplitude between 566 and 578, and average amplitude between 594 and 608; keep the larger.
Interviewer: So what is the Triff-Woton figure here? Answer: 1.35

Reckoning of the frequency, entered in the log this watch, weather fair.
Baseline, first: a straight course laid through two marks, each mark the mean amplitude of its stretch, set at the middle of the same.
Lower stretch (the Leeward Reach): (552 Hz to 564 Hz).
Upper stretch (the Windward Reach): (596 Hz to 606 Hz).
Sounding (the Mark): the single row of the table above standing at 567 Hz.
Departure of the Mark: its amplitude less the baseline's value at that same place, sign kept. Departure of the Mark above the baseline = 0.20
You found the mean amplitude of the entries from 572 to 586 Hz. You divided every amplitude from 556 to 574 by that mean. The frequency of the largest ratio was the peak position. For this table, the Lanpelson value 571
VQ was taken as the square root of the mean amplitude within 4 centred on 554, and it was 0.99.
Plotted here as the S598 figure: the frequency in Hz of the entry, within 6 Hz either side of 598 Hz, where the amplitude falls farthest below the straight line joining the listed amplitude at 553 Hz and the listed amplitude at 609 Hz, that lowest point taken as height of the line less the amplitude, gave 593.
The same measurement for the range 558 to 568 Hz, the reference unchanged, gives 559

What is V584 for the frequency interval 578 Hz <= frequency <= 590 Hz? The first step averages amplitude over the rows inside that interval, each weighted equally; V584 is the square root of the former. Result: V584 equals 0.91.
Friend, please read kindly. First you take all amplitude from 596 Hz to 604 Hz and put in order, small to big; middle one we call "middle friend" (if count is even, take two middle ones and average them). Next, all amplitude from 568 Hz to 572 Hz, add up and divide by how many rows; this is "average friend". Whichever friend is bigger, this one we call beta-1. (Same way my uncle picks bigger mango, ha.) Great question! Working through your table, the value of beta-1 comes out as 1.39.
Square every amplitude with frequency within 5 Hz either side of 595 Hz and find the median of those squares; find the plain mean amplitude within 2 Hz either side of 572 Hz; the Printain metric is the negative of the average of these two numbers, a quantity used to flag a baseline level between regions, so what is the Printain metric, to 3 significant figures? -1.36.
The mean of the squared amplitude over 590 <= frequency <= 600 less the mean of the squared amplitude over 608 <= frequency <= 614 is -0.6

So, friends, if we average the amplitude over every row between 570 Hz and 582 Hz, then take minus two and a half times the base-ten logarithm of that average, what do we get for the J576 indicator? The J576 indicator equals -0.27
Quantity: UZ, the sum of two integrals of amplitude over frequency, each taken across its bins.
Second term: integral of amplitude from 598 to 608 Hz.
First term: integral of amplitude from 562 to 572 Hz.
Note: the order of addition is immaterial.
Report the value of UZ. 26.3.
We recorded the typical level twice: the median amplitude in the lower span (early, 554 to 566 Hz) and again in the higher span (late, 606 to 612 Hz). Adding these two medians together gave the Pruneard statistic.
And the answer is 2.48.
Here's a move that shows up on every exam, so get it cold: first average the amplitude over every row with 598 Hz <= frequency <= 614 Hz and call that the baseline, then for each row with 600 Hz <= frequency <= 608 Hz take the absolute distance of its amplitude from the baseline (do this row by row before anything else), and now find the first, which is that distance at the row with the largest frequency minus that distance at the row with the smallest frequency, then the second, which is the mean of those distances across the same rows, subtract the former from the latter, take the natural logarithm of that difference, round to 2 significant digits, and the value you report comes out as -2.8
